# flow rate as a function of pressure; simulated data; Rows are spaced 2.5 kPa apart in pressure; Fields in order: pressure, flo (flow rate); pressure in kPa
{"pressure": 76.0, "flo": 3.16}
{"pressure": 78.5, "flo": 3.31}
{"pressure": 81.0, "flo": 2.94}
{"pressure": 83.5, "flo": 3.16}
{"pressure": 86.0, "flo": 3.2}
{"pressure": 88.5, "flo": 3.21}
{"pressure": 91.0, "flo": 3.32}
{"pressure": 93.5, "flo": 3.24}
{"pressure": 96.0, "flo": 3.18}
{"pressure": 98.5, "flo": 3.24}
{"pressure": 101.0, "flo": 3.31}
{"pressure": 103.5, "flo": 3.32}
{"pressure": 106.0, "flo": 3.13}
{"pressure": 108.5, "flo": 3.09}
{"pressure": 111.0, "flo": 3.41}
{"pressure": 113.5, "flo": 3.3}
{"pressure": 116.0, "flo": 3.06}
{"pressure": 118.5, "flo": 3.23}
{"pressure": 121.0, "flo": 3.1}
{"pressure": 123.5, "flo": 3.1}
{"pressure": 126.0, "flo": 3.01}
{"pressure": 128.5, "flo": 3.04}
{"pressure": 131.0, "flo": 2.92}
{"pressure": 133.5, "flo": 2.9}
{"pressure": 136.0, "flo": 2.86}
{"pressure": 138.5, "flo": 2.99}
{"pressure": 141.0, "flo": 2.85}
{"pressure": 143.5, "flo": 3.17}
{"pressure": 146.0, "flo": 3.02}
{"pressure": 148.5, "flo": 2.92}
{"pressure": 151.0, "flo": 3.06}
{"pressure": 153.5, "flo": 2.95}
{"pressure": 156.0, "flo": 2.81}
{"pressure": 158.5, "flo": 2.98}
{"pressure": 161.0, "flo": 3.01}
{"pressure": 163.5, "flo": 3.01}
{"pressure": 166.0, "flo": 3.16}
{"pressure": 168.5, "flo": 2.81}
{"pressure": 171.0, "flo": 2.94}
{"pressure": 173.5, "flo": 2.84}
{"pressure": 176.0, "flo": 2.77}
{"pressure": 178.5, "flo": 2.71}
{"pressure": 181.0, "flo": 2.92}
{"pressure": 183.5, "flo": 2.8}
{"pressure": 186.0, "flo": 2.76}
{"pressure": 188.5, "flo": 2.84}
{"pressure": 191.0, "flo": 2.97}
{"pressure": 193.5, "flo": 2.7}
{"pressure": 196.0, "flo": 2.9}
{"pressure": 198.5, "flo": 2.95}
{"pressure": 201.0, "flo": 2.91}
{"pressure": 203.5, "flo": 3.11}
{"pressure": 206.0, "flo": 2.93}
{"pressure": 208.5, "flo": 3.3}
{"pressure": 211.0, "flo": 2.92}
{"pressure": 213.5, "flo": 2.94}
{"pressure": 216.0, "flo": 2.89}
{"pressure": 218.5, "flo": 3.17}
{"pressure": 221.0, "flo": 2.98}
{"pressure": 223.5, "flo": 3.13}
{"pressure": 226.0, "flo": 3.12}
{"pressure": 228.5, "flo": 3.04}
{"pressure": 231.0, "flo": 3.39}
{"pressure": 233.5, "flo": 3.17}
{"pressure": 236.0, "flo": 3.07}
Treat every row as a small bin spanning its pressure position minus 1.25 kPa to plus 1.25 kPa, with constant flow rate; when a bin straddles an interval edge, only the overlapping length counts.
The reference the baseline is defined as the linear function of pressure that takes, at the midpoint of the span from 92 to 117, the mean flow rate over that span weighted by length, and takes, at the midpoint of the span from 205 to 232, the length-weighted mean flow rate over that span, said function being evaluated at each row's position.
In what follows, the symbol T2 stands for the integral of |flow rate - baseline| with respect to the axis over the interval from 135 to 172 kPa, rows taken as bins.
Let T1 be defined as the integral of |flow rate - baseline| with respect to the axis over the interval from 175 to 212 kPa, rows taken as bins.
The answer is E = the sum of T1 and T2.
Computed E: 16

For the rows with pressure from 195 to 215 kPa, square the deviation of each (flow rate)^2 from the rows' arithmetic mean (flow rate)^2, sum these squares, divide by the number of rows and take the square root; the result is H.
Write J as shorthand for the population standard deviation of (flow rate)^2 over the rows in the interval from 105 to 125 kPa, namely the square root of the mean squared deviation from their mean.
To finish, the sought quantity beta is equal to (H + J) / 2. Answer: 0.78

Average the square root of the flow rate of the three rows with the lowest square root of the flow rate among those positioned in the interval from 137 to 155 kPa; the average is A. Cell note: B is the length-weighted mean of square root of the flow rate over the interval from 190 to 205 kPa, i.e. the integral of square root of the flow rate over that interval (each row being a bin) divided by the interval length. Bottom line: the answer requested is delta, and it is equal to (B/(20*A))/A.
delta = 0.0294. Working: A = 1.70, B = 1.71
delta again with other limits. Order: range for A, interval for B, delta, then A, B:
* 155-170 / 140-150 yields 0.0302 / 1.69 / 1.73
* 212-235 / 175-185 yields 0.0285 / 1.71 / 1.67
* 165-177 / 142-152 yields 0.0310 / 1.68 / 1.74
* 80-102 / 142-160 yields 0.0279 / 1.76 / 1.73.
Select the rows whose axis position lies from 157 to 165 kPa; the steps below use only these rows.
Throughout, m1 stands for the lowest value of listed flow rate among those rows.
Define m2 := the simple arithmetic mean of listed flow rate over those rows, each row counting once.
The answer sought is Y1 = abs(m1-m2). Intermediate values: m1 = 2.98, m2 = 3.0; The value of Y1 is 0.020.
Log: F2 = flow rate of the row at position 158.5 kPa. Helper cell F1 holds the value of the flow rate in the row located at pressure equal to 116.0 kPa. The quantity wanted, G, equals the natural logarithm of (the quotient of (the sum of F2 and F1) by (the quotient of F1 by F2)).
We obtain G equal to 1.77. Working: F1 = 3.06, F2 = 2.98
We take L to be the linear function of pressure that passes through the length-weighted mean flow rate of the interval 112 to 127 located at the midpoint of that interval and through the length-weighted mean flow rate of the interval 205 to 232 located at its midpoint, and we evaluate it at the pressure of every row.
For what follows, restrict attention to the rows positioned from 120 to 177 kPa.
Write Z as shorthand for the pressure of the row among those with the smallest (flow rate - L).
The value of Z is 176.0 kPa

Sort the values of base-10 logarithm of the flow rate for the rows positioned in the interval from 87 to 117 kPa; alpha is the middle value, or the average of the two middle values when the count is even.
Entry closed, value 0.511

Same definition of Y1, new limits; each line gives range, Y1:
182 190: 0.040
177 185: 0.100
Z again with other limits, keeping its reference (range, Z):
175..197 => 178.5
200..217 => 216.0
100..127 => 126.0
